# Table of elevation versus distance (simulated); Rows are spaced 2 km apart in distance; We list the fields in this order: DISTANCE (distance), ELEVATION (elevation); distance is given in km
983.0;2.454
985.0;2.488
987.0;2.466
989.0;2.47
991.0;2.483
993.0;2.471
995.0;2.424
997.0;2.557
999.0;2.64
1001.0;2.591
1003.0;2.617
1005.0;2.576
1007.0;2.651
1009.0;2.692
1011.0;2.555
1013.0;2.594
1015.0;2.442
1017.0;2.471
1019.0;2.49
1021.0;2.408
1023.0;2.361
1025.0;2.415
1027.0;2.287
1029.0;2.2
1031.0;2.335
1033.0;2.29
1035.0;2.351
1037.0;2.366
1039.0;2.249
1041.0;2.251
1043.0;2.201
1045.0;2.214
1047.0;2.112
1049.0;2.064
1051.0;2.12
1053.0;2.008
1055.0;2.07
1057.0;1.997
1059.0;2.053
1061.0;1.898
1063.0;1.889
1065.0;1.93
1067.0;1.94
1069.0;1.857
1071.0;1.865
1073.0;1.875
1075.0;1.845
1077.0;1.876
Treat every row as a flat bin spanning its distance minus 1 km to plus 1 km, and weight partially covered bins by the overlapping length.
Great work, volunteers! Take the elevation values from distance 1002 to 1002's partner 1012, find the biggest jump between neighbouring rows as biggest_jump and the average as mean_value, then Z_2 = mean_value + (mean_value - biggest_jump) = 5.10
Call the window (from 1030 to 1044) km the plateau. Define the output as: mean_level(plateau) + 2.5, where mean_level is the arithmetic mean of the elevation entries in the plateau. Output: 4.79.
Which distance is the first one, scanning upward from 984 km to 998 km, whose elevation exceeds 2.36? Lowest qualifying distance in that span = 985.0 km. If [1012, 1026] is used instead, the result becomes 1013.0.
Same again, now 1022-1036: 1023.0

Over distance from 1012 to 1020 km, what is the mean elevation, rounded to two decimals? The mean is 2.50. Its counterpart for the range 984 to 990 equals 2.47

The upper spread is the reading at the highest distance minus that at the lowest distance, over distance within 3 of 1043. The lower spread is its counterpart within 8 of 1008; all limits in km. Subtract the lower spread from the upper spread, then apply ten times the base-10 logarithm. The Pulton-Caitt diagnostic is -10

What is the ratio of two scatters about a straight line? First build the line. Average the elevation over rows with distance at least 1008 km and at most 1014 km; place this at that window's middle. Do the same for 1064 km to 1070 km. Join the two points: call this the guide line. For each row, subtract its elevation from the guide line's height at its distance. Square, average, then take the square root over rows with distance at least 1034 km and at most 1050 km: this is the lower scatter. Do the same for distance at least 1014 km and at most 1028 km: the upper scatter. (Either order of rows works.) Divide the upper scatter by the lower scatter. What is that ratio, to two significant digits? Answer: 1.9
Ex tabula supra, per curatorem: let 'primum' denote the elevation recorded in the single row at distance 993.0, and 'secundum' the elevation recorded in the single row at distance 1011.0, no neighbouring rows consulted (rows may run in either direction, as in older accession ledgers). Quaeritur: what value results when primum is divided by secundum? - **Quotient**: 0.97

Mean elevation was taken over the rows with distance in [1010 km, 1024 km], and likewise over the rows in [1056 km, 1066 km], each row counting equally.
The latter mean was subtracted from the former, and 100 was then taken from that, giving -99.5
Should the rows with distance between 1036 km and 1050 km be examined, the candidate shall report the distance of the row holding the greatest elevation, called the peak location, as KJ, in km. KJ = 1037.0 km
